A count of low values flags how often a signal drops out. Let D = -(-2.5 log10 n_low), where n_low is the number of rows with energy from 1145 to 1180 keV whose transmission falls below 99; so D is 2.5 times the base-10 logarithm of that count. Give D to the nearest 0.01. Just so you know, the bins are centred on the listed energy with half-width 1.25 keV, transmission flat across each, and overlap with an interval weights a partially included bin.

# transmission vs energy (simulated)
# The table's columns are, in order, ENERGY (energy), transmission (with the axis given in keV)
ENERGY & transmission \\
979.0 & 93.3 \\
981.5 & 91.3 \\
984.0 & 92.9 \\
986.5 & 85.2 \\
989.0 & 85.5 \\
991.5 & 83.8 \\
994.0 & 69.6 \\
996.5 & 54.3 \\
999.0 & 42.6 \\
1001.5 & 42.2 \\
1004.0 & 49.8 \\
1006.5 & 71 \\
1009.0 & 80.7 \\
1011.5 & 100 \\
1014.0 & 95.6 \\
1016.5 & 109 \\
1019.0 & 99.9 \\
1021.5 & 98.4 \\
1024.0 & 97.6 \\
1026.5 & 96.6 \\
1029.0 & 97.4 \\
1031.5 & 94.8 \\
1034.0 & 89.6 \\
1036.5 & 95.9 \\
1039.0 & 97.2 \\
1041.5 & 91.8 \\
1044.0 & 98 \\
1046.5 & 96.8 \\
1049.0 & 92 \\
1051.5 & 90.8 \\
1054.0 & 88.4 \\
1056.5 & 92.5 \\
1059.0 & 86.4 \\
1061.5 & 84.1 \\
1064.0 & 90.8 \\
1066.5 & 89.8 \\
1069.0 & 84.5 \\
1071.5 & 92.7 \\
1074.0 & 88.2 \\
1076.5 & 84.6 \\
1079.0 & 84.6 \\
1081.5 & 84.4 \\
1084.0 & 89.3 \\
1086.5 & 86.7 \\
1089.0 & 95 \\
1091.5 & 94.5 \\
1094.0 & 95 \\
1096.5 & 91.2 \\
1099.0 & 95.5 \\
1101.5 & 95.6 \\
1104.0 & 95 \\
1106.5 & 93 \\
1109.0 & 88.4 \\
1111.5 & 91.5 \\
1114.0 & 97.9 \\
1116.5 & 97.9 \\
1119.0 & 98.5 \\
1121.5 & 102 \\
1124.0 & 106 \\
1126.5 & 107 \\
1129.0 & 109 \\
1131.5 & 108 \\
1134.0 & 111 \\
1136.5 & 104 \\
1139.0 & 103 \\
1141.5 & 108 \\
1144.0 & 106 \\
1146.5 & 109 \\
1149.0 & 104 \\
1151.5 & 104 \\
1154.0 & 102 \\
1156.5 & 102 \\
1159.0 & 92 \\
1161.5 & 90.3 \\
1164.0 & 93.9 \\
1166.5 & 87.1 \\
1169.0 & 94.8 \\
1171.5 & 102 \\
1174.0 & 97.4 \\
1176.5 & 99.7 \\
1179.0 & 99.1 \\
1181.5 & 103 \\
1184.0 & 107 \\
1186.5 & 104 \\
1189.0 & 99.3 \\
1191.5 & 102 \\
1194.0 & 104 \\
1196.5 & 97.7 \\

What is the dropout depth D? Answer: 1.95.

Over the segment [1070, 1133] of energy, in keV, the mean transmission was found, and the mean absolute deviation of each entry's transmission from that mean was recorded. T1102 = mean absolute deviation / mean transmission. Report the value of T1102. 0.058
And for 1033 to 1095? 0.041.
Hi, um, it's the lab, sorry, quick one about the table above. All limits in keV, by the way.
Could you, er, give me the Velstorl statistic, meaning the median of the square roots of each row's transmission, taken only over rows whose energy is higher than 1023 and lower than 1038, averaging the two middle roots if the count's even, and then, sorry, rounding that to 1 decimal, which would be 9.8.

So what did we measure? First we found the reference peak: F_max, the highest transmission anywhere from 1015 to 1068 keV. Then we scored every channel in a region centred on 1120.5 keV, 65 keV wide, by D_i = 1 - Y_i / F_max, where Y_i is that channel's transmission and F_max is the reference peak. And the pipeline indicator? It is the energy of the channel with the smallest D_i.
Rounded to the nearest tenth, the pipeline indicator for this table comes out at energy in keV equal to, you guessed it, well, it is 1134.0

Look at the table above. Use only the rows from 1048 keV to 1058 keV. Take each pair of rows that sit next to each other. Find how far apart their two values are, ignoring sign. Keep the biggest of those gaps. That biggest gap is 4.1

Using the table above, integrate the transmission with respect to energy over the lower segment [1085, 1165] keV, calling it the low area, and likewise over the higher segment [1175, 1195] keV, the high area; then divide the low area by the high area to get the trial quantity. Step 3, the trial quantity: 3.9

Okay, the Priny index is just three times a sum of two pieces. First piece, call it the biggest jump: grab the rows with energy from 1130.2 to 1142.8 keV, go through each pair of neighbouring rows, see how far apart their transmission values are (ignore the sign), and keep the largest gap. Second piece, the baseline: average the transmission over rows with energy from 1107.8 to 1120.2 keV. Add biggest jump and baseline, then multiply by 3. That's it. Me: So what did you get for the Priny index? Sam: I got 306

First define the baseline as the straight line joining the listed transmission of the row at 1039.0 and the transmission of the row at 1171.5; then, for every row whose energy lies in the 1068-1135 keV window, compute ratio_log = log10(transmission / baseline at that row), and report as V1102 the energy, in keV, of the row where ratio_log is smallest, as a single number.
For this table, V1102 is 1081.5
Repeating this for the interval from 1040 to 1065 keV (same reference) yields 1061.5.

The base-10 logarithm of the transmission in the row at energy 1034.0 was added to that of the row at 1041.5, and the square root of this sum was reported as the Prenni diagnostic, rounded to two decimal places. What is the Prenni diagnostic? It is 1.98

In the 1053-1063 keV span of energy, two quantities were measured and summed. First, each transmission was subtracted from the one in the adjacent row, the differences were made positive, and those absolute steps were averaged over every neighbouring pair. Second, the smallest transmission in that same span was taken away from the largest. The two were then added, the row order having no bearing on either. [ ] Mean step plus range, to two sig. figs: 13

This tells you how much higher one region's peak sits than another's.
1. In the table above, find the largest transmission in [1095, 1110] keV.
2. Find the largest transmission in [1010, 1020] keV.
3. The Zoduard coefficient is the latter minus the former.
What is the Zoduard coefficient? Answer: 13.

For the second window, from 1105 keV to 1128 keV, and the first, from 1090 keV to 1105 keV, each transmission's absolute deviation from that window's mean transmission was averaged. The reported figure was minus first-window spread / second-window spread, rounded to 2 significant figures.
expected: -0.23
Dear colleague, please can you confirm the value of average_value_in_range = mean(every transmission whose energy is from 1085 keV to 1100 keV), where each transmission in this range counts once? 93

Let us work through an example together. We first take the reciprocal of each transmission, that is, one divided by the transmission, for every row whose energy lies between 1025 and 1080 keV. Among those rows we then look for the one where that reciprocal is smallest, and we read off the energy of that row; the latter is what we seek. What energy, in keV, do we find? 1044.0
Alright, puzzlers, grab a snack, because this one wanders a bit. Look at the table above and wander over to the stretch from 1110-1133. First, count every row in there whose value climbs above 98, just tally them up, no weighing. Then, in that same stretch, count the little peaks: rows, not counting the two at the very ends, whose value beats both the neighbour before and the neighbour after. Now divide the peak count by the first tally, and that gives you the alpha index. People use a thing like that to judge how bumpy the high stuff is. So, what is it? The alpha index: 0.17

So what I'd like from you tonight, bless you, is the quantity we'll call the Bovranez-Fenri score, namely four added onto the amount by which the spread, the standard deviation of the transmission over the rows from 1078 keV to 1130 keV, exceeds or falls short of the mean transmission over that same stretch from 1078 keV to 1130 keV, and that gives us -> -84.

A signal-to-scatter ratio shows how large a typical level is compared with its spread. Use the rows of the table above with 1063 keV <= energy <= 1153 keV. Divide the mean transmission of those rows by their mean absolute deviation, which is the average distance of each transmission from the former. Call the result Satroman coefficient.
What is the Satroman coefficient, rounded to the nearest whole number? 14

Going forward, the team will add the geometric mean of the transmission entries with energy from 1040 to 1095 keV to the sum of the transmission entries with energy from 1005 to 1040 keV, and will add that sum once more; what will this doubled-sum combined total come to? 2737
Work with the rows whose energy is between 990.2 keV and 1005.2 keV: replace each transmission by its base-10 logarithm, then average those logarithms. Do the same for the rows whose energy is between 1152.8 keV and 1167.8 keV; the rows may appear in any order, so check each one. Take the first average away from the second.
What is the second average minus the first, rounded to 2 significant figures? 0.23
